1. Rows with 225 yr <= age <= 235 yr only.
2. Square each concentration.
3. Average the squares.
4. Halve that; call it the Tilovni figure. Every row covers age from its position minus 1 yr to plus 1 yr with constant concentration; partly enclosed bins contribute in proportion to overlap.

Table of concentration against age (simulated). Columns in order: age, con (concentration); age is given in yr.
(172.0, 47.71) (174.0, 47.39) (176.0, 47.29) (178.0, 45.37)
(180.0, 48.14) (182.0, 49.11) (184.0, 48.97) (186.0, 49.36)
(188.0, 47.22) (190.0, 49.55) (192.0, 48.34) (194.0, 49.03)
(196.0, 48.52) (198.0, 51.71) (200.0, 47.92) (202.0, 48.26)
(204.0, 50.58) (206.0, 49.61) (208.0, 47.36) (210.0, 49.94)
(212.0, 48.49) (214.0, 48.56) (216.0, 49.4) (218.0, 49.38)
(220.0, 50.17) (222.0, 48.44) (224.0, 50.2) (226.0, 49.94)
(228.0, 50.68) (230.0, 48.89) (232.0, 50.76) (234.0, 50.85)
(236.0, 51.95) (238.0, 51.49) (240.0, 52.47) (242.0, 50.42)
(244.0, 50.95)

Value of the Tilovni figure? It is 1261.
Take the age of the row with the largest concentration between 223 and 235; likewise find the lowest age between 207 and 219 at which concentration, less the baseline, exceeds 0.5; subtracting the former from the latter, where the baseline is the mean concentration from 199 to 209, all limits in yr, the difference -24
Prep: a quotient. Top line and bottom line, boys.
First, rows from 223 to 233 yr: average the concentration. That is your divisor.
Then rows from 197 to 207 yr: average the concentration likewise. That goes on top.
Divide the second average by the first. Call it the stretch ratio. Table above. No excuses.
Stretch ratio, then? 0.990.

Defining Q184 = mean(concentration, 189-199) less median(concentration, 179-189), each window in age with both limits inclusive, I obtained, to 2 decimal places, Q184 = 0.46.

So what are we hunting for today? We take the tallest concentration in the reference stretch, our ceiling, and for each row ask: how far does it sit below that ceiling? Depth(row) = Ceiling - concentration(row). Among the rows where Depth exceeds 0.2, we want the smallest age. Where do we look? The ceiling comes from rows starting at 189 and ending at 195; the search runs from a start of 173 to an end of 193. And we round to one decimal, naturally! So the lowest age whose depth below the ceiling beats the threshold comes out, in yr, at 174.0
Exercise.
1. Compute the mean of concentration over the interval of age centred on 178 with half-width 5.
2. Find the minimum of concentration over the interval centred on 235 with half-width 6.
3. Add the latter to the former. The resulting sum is 96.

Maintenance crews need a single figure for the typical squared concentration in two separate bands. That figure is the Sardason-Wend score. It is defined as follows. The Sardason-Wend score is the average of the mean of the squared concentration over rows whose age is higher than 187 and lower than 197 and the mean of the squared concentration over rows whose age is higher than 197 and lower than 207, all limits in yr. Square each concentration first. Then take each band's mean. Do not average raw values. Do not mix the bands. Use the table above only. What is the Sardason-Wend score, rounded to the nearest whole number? 2410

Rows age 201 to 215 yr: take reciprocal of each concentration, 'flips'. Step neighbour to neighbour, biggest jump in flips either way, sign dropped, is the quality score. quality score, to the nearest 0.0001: 0.0011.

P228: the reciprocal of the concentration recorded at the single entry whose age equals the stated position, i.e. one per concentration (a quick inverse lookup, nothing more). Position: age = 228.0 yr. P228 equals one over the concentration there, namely 0.0197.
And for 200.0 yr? 0.0209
